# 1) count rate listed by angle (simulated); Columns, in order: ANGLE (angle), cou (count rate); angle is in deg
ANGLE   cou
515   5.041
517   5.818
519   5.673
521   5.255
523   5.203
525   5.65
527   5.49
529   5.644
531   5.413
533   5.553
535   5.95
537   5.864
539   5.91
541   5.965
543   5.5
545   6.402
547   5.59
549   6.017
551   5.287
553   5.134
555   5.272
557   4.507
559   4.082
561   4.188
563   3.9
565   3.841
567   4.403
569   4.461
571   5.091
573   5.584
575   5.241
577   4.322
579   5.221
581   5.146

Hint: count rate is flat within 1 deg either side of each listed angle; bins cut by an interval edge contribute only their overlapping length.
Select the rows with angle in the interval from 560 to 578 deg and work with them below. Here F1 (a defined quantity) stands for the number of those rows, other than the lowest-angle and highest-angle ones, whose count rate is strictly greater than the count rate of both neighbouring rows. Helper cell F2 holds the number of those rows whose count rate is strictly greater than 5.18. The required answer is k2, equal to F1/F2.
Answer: 0.50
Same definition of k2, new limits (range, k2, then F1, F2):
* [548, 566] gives 0.67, 2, 3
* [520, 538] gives 0.33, 3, 9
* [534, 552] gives 0.33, 3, 9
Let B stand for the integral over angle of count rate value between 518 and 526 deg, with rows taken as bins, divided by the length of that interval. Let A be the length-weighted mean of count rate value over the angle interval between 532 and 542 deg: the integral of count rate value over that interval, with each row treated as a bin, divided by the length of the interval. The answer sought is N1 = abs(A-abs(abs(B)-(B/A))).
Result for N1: 1.3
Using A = 5.8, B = 5.45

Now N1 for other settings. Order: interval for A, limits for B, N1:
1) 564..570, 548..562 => 0.5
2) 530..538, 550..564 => 1.9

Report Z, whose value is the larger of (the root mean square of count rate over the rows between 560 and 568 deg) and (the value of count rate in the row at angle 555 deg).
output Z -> 5.27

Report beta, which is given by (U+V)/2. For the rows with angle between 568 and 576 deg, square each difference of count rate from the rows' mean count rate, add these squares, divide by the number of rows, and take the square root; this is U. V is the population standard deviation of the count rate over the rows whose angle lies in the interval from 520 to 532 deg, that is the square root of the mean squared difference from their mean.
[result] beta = 0.29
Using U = 0.41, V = 0.17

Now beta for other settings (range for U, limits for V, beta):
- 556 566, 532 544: 0.21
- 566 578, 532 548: 0.38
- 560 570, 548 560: 0.43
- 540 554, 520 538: 0.33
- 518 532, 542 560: 0.42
